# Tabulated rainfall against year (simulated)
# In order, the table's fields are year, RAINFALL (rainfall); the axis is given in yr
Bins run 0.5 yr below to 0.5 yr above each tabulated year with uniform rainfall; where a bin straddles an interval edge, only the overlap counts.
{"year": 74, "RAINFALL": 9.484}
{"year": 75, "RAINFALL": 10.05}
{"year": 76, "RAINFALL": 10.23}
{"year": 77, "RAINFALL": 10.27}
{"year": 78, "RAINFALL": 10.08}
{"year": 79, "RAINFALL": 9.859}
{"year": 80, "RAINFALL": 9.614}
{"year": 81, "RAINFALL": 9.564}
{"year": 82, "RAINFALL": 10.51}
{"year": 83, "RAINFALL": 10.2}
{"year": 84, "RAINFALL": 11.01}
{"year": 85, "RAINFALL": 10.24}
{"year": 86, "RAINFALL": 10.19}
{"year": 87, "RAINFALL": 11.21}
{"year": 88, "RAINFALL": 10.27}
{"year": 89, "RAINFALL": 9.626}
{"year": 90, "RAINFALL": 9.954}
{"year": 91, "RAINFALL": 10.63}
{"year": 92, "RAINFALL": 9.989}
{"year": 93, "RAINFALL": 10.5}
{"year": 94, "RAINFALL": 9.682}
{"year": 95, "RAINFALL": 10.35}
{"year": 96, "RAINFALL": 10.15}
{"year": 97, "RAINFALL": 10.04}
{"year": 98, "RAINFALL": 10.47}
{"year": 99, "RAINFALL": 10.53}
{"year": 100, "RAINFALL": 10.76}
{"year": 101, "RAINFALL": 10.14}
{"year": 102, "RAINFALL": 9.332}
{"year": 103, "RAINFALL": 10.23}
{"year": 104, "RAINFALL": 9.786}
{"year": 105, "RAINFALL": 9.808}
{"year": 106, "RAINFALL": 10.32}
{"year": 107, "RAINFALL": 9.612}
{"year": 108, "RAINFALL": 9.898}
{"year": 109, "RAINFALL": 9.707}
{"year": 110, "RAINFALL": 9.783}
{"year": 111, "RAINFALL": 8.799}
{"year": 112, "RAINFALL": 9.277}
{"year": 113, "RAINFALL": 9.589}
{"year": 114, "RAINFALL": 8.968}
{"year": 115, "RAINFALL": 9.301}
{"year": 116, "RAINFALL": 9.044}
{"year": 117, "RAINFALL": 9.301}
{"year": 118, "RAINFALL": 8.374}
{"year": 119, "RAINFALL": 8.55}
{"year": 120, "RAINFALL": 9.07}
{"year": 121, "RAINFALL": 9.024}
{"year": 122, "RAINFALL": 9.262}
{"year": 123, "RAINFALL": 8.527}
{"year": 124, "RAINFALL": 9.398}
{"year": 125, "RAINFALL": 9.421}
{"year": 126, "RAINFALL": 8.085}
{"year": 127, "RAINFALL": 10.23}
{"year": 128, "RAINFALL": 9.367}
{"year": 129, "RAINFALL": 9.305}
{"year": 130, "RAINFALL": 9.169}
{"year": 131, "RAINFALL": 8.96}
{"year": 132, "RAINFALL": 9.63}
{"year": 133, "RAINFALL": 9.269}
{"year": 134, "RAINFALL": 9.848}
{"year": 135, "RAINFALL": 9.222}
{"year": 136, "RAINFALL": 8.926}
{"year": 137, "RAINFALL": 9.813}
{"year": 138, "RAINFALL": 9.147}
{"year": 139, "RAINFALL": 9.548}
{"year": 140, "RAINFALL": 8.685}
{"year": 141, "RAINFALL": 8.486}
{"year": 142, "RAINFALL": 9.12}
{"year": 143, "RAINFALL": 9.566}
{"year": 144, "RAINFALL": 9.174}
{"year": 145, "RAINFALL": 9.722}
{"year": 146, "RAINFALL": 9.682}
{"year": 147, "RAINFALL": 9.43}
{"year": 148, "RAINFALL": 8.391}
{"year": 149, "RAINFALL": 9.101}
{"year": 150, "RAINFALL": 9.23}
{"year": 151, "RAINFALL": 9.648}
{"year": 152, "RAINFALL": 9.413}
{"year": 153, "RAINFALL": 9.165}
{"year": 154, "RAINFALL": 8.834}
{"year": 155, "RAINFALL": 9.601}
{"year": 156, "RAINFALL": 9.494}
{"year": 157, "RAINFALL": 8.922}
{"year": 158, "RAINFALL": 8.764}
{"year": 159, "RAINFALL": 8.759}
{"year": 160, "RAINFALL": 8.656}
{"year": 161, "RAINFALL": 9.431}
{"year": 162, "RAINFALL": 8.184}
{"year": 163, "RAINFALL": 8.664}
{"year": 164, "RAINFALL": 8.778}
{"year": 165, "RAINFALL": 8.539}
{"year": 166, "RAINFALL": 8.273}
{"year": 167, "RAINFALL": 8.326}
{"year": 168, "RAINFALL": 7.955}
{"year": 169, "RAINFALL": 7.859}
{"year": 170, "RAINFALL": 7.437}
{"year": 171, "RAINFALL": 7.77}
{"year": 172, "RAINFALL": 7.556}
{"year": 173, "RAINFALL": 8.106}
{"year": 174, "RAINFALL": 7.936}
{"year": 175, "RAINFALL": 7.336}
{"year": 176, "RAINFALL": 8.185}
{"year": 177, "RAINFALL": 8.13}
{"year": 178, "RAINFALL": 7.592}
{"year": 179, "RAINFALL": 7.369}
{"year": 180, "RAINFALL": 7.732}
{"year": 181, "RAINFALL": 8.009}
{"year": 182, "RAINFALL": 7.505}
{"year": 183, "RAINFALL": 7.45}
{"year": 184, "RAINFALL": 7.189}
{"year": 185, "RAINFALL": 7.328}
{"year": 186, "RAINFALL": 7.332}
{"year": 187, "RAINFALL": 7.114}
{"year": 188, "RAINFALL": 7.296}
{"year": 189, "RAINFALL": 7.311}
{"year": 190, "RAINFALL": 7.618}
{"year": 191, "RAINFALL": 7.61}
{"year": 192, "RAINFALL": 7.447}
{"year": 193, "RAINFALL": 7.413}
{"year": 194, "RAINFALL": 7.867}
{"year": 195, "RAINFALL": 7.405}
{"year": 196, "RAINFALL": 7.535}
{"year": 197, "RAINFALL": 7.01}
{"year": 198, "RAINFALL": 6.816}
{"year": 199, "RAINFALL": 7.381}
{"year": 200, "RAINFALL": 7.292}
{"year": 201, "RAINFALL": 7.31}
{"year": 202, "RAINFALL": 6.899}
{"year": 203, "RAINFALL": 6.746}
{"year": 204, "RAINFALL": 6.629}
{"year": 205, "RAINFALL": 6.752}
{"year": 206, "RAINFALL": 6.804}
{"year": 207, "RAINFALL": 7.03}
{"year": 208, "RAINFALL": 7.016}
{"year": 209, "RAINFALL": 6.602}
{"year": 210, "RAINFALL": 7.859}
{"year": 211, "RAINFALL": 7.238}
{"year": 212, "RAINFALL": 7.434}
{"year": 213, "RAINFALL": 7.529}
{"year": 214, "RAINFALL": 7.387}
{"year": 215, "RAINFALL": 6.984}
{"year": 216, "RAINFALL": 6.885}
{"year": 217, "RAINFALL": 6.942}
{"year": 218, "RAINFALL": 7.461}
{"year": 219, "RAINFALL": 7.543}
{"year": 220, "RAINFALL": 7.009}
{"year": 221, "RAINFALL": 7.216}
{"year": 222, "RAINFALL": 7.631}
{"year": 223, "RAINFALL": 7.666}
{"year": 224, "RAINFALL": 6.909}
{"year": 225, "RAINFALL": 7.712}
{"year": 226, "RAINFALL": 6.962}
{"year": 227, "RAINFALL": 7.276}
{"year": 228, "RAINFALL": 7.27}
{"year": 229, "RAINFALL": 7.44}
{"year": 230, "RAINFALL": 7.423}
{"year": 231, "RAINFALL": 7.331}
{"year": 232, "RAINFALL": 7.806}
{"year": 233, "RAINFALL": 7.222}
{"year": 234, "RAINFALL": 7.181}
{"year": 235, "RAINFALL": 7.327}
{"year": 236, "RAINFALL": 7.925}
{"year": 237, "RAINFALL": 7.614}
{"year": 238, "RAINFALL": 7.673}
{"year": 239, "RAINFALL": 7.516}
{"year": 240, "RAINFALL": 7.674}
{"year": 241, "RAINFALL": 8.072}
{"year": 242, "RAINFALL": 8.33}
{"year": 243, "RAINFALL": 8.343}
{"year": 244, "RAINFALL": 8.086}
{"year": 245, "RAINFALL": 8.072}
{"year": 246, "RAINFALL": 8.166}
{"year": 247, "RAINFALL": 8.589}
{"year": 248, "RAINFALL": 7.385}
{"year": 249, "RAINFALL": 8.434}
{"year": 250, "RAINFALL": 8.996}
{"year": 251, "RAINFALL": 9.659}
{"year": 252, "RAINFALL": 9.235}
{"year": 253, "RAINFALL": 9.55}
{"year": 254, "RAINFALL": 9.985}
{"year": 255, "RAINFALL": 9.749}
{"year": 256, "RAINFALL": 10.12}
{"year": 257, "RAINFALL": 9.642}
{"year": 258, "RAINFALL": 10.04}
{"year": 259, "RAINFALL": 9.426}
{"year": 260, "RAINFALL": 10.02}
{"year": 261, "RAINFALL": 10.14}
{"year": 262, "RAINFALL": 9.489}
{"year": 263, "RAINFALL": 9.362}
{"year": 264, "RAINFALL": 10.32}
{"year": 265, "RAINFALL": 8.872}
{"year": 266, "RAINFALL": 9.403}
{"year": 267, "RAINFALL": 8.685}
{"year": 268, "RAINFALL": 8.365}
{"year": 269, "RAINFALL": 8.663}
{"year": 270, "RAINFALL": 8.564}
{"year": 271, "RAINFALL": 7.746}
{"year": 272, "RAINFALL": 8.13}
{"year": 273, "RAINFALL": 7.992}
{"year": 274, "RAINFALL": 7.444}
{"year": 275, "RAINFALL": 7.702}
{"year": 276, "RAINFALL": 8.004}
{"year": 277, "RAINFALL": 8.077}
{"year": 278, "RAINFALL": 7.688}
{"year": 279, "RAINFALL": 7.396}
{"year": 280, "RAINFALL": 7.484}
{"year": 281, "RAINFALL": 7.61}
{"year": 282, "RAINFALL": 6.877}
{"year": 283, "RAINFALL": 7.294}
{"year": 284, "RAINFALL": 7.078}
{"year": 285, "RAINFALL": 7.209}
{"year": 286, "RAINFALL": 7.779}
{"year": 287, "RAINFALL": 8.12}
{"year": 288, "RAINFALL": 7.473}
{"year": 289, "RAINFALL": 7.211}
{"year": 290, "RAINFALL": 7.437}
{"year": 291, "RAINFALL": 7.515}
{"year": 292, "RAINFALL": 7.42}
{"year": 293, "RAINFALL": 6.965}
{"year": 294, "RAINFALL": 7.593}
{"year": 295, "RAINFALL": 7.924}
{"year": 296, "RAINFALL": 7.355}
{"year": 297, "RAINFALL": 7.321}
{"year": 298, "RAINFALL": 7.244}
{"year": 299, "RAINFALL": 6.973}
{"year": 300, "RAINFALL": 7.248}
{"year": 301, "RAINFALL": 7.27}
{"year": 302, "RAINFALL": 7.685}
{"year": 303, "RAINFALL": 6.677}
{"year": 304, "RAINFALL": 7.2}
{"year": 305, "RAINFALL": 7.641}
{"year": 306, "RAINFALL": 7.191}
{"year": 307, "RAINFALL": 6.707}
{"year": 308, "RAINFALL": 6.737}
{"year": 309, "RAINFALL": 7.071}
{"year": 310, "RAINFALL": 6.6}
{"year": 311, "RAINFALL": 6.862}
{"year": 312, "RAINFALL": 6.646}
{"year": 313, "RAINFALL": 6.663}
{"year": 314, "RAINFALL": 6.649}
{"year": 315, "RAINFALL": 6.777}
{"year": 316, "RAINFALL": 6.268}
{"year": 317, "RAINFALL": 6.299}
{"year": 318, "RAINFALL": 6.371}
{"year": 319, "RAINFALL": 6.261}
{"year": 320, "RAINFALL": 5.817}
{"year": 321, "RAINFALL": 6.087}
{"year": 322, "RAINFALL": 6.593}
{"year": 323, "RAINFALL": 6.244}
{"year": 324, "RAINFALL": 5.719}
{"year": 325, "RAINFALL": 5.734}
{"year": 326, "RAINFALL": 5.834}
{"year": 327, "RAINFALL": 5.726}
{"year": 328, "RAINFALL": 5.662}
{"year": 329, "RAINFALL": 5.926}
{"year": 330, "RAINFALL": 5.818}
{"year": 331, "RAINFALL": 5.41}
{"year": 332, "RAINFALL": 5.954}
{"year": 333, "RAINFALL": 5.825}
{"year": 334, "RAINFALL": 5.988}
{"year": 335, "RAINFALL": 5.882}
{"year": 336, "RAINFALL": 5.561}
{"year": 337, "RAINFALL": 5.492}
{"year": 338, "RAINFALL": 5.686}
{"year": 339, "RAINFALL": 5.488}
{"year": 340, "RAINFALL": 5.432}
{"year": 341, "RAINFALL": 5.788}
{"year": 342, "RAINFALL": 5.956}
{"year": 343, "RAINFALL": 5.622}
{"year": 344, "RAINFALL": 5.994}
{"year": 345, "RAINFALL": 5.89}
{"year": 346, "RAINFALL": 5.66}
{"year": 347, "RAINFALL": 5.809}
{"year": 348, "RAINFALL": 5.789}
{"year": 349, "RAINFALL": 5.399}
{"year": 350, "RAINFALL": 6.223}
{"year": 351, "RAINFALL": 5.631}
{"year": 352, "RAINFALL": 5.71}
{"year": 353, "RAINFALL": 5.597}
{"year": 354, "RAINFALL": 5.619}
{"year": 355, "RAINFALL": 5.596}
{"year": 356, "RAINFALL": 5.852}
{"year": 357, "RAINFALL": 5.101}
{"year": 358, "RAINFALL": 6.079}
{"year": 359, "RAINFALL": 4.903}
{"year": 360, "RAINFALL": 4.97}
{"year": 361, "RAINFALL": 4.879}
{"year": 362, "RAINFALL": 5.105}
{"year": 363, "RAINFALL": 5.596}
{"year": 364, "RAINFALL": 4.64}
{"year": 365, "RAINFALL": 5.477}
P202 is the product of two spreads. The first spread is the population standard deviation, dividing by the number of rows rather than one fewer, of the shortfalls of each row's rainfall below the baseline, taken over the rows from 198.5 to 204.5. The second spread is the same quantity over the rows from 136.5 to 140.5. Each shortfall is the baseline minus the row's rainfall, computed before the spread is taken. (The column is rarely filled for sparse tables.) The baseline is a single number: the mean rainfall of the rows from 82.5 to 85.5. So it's 0.13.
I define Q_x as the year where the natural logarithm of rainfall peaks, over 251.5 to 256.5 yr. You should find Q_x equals 256 yr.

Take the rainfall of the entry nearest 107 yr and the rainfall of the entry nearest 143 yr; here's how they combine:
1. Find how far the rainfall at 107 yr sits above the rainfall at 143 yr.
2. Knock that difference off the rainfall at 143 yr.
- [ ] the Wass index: 9.5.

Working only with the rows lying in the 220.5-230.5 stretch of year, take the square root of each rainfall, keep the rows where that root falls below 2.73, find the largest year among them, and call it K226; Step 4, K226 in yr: 230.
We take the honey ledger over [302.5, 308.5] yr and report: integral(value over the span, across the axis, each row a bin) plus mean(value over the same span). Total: 49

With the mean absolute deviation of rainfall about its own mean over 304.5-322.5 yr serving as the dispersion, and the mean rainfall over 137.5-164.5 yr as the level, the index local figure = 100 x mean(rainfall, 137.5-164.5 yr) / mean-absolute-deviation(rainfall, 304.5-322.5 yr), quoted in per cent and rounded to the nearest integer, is 3033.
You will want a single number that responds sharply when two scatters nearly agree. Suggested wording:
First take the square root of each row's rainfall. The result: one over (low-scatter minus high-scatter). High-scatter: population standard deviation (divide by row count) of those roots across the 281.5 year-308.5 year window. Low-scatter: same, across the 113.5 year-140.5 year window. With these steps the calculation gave 92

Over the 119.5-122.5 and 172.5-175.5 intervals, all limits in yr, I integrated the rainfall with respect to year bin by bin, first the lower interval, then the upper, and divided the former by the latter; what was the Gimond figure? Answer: 1.2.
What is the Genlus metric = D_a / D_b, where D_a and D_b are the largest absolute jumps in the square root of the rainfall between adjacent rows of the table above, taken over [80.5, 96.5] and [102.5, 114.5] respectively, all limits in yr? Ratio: 1.0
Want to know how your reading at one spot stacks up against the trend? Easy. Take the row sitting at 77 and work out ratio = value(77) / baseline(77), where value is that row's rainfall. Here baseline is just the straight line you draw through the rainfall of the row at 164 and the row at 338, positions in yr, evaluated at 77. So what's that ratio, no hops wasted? 0.99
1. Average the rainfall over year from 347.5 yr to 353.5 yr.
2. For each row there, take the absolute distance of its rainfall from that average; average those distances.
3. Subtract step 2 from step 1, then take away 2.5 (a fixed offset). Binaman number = 3.0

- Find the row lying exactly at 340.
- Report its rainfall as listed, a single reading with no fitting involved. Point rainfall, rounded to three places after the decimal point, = 5.432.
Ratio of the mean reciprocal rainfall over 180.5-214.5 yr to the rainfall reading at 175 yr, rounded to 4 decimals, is 0.0188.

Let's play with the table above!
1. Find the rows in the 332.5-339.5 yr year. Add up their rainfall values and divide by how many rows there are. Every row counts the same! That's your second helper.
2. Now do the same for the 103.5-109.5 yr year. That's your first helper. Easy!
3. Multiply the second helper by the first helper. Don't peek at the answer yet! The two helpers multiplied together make 56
